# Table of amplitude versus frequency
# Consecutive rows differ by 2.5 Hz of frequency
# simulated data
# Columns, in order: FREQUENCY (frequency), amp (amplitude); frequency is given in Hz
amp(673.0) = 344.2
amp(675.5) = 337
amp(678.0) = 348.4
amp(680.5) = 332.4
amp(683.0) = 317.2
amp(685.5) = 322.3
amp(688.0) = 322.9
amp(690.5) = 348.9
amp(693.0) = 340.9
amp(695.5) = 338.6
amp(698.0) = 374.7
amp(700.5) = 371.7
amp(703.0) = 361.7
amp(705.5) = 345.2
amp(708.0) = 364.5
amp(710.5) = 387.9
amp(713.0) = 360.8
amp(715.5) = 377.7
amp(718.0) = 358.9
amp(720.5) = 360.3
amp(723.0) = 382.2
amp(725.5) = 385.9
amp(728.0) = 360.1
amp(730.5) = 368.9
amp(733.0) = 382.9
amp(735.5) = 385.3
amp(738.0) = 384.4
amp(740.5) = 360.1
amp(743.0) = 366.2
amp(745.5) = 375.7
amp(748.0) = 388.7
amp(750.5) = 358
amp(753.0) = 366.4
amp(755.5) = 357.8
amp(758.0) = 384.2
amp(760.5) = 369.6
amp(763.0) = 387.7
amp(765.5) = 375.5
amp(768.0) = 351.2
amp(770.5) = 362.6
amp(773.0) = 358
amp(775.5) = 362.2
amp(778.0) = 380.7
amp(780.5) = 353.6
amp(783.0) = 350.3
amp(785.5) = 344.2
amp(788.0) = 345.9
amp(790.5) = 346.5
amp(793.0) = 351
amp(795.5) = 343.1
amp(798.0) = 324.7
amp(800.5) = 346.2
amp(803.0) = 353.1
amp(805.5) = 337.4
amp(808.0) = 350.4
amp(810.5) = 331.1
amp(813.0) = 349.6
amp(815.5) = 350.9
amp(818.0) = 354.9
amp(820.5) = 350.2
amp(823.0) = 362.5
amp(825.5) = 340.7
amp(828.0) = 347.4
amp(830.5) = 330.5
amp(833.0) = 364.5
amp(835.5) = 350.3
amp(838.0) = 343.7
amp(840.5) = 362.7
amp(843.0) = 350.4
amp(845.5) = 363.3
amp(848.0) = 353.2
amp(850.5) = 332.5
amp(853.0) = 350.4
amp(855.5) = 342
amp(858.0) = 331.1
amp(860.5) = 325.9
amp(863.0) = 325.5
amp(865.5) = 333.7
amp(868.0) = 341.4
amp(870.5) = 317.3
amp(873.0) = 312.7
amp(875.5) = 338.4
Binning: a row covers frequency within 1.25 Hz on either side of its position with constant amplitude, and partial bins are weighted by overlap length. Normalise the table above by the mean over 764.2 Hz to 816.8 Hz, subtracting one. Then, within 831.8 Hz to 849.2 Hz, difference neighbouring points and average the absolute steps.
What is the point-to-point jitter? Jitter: 0.0357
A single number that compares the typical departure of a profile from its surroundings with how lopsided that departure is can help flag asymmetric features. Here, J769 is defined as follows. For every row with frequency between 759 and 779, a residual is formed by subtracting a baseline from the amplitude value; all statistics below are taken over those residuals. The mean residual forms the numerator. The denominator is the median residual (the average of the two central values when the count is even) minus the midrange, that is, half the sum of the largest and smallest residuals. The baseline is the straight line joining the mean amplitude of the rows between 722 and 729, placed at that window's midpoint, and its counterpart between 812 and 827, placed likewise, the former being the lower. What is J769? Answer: -1.3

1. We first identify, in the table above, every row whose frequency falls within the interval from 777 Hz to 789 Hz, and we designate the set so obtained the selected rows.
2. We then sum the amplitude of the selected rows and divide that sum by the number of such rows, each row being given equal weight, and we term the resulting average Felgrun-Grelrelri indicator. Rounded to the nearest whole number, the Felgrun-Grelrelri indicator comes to 355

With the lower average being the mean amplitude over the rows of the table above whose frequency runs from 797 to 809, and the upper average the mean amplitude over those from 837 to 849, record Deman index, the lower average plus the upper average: 697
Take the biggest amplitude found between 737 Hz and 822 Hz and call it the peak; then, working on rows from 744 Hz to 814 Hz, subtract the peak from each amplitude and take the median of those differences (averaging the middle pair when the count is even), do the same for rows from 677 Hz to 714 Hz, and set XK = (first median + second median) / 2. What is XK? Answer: -38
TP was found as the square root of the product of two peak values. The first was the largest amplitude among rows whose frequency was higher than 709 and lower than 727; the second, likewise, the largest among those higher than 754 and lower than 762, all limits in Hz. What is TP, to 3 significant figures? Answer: 386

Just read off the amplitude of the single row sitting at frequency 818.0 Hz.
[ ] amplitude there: 354.9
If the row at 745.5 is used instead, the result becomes 375.7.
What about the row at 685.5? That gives 322.3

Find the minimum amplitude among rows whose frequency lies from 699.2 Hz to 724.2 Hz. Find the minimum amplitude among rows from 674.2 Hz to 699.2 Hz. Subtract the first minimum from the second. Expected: -28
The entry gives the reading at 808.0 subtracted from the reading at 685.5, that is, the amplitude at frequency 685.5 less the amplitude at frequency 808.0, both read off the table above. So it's -28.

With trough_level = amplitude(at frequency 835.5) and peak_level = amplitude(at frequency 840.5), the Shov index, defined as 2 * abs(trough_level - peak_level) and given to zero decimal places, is 25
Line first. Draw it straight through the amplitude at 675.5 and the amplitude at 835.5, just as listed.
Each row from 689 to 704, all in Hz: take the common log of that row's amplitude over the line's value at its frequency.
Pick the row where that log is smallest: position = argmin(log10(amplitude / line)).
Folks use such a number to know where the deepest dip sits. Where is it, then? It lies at 695.5 Hz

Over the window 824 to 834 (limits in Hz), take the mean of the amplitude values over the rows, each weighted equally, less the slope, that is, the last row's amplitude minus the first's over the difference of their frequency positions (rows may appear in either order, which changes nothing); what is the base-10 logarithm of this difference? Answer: 2.53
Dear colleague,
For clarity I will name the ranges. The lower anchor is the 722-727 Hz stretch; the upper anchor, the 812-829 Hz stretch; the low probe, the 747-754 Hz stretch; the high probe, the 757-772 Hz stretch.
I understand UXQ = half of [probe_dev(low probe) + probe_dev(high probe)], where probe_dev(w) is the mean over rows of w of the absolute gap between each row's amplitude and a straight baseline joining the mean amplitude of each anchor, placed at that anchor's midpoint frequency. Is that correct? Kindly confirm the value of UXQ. 11.2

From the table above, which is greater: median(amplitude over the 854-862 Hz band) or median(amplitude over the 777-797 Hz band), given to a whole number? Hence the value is 348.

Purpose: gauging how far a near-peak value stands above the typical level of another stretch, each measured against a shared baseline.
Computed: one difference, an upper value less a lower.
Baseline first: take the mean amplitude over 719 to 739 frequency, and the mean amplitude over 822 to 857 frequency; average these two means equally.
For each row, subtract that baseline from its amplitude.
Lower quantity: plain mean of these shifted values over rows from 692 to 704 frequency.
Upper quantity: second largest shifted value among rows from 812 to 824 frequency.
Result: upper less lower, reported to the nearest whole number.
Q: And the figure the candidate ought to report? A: -3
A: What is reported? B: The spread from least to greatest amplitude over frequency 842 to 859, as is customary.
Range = 32.2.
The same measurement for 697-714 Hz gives 42.7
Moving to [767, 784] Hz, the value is 30.4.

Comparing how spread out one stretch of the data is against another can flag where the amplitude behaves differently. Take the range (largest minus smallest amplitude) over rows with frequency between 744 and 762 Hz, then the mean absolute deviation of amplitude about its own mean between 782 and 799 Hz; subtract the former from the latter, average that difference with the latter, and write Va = -10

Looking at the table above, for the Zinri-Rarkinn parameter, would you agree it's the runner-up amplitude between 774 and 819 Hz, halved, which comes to 181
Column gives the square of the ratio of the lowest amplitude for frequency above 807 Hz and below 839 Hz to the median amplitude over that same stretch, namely 0.89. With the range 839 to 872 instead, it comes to 0.86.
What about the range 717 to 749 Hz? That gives 0.91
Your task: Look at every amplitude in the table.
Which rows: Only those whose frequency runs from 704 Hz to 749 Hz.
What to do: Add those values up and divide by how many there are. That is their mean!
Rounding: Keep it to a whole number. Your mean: 372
